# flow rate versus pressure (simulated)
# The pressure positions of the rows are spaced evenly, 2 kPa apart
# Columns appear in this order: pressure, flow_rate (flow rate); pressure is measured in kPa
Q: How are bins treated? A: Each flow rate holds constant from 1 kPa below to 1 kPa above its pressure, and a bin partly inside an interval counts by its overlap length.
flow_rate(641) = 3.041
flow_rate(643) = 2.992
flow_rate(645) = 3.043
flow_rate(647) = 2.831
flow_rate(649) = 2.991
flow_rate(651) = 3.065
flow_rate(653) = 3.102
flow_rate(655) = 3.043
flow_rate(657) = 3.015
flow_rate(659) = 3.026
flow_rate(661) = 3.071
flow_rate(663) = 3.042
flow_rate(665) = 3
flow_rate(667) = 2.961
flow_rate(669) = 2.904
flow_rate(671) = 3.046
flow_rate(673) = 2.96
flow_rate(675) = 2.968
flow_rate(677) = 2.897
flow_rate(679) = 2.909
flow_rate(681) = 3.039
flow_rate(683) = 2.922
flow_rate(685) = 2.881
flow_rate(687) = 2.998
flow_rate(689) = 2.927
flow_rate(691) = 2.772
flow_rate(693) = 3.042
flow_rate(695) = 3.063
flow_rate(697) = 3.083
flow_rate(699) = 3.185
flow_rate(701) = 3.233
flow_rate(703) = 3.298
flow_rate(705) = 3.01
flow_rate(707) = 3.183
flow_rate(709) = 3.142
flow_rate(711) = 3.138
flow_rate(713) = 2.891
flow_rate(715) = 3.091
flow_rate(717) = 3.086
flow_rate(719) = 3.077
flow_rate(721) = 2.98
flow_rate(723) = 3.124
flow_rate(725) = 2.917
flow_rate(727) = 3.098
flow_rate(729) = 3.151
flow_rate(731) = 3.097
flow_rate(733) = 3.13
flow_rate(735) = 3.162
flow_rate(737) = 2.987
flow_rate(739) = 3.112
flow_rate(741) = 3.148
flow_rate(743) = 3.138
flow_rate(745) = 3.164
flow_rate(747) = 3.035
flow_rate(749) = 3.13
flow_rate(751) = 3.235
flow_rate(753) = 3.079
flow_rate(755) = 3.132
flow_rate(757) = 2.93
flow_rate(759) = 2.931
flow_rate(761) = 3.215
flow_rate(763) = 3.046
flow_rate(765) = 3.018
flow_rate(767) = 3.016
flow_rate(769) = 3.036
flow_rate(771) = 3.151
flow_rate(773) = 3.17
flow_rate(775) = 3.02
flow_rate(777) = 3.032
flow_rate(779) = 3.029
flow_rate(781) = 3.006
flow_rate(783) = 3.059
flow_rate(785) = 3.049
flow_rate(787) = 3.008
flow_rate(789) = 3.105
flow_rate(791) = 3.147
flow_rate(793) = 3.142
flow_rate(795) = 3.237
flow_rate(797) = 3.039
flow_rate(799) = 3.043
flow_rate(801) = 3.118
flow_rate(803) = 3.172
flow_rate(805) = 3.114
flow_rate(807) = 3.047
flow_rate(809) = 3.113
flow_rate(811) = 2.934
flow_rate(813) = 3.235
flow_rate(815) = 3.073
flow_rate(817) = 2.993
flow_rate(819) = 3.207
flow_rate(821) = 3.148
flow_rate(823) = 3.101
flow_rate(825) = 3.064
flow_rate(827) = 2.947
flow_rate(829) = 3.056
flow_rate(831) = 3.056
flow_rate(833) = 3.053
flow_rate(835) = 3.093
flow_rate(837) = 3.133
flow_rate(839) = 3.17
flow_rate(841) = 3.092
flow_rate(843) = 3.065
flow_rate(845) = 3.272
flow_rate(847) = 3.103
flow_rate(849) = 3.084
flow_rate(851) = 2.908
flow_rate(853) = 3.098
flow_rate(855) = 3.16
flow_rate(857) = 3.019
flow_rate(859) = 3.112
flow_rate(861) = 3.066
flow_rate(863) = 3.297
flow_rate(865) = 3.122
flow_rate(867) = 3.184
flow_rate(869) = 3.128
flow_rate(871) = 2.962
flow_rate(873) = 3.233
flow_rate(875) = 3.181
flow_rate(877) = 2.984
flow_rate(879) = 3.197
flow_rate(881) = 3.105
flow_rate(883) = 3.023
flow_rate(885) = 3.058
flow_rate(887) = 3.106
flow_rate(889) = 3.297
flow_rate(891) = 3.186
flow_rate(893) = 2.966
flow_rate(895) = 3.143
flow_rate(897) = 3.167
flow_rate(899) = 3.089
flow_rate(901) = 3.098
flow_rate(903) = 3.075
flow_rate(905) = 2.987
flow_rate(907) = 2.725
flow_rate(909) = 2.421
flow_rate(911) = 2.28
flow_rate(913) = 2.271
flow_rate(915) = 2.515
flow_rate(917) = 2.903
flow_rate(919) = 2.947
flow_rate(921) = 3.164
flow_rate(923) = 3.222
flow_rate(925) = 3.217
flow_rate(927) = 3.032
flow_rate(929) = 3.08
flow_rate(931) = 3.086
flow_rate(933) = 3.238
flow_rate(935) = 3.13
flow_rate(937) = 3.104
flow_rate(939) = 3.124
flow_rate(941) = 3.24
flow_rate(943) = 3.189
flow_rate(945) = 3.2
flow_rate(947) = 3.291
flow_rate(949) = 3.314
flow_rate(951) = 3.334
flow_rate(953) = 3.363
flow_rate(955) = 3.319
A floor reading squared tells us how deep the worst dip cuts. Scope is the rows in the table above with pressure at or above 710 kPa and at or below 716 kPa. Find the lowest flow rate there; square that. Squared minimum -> 8.36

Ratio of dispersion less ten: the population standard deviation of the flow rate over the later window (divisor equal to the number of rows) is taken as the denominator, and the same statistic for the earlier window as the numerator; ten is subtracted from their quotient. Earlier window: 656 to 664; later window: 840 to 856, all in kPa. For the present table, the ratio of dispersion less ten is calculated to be -9.8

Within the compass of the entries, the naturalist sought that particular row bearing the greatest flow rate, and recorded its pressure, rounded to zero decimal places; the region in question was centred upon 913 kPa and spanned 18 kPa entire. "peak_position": 921 kPa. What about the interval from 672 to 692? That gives 681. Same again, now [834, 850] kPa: 845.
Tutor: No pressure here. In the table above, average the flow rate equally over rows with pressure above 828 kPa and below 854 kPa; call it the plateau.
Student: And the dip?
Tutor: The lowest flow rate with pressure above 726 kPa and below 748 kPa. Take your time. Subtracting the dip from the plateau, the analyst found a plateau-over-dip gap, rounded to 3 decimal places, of 0.104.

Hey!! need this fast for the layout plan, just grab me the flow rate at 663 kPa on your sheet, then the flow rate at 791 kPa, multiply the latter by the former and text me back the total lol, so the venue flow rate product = 9.6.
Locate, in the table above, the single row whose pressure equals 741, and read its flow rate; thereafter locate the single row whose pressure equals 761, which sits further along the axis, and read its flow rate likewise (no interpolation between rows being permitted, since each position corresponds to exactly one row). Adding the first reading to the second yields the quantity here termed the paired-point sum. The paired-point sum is 6.36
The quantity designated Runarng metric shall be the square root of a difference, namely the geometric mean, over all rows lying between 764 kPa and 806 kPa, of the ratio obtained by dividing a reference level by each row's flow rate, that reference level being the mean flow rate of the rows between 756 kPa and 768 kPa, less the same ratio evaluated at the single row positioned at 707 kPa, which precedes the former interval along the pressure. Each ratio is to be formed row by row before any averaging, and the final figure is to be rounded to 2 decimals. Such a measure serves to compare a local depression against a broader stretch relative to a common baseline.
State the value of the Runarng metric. 0.18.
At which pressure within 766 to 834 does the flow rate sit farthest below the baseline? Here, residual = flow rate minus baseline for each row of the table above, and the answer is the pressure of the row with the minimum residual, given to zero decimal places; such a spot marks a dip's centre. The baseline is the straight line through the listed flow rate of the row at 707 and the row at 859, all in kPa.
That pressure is 811 kPa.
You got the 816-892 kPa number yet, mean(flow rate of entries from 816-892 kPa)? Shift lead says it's 3.11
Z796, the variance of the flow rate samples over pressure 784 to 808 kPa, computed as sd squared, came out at 0.004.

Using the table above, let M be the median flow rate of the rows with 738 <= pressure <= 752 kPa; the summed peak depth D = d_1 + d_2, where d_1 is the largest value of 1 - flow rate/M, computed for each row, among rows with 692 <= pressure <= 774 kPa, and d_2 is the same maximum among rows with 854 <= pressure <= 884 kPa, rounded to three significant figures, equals 0.135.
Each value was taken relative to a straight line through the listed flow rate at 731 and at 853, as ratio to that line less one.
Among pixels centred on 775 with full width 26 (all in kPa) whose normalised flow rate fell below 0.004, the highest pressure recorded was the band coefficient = 787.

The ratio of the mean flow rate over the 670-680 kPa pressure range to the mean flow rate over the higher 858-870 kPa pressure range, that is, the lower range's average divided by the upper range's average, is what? 0.94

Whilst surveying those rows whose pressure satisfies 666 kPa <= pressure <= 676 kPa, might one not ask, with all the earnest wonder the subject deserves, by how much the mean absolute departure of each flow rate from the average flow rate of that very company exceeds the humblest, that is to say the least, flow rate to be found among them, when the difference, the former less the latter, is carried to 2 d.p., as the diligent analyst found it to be -2.87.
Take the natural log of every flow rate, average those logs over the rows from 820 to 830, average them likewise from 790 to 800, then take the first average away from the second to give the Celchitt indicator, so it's 0.019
